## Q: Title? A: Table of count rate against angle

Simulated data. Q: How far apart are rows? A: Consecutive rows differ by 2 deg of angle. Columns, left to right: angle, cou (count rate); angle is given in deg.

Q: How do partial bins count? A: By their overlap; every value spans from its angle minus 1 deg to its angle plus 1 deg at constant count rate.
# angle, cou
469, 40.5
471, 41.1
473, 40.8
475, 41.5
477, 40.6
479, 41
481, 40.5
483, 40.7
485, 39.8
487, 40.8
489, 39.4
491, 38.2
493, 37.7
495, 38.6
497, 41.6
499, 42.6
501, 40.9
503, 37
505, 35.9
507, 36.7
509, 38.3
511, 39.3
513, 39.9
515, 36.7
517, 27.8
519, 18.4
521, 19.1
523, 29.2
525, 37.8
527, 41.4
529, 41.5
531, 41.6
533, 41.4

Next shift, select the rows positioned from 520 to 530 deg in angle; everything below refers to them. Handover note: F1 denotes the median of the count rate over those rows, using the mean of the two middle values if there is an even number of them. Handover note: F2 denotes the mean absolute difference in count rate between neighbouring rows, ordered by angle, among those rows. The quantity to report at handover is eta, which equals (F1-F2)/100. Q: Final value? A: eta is 0.32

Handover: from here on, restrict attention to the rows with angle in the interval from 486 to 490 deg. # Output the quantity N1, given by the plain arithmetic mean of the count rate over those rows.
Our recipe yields 40.1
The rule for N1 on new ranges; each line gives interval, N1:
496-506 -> 39.6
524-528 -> 39.6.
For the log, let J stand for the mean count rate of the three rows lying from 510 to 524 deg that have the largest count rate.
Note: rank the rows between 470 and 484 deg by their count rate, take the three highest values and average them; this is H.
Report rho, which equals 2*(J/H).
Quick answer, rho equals 1.88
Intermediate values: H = 41.2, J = 38.6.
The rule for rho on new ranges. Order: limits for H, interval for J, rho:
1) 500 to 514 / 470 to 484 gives 2.06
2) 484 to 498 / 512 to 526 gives 1.87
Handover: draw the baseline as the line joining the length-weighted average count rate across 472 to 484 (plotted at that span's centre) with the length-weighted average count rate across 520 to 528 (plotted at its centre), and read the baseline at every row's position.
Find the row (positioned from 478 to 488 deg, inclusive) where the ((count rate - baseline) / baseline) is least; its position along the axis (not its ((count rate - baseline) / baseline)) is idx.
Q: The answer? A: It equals 481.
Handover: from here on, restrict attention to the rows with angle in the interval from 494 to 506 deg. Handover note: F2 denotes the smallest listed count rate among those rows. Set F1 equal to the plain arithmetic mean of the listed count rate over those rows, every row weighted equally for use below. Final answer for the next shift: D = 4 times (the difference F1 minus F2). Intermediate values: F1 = 39.4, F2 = 35.9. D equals 14.1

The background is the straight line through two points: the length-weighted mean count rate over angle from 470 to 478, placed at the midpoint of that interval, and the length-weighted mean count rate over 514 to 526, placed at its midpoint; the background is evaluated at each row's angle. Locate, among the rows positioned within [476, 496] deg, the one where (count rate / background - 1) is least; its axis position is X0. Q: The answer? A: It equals 477 deg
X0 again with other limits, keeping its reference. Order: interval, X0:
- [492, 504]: 493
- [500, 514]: 505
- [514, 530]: 519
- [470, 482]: 471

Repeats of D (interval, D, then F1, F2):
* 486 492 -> 5.1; 39.5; 38.2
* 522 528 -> 27.7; 36.1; 29.2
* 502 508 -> 2.5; 36.5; 35.9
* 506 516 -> 5.9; 38.2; 36.7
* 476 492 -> 7.7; 40.1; 38.2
